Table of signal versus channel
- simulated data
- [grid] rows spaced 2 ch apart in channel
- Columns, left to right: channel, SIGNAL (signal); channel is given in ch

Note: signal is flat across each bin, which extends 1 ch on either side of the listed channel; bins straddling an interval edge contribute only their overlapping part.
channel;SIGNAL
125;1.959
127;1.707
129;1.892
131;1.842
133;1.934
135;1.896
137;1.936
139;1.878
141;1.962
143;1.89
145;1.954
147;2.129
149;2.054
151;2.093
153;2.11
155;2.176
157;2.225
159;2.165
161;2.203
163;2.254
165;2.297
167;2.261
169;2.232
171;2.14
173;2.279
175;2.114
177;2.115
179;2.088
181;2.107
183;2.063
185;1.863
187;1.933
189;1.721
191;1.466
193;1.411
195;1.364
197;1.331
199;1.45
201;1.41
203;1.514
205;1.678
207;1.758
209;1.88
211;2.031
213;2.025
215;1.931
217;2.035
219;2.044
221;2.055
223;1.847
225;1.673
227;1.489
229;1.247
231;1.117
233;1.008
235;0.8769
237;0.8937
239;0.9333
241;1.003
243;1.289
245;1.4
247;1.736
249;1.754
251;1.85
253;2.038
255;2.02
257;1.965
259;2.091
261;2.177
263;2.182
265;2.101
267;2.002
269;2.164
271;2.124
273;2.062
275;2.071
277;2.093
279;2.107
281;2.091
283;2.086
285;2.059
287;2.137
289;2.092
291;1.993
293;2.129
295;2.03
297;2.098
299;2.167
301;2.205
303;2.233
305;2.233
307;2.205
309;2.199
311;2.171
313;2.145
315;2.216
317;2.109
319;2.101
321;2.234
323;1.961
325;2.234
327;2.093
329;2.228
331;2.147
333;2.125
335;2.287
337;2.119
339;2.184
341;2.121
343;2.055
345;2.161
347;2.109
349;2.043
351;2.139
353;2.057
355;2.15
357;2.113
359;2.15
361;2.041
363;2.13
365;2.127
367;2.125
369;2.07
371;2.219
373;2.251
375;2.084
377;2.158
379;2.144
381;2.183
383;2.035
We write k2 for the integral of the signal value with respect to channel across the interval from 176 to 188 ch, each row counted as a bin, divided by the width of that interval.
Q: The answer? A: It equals 2.03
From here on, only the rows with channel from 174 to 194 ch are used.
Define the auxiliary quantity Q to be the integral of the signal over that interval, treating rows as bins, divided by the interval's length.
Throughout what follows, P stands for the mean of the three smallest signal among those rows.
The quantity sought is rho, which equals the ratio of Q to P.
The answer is 1.23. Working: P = 1.5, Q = 1.9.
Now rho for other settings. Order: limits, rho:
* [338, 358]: 1.03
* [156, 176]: 1.04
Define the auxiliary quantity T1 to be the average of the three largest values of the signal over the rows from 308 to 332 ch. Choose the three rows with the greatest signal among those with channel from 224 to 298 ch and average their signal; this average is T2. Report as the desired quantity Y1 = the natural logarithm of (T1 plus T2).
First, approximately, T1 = 2.23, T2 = 2.17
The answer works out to 1.48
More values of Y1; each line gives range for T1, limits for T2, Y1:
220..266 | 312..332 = 1.48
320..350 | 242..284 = 1.49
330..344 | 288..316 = 1.49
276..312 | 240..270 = 1.48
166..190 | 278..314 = 1.50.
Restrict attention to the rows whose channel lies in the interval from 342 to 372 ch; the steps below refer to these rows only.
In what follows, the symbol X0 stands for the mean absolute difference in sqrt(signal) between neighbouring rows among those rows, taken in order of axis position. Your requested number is 0.024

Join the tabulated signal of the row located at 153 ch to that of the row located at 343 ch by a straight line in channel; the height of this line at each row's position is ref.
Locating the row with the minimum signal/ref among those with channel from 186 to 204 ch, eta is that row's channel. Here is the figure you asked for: 197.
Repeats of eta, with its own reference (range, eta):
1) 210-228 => 227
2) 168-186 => 185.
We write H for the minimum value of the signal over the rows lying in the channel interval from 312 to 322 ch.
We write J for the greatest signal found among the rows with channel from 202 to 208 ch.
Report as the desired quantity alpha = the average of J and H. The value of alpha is 1.93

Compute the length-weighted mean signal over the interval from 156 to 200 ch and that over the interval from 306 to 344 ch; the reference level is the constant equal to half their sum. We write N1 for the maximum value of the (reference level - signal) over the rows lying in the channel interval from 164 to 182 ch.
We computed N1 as -0.03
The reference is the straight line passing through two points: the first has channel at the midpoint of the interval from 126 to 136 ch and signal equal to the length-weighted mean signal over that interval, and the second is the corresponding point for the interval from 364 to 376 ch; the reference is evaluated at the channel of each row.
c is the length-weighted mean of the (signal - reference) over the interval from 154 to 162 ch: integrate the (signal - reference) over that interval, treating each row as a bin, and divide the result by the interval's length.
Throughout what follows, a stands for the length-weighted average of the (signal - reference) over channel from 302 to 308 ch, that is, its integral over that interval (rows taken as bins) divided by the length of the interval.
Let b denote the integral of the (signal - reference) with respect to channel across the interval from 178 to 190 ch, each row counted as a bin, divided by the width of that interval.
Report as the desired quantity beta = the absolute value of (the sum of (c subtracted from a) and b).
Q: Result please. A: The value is 0.104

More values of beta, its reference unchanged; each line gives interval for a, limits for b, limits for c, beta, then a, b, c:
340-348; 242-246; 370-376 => 0.685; -0.003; -0.65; 0.035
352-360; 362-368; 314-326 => 0.082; -0.011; -0.01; 0.058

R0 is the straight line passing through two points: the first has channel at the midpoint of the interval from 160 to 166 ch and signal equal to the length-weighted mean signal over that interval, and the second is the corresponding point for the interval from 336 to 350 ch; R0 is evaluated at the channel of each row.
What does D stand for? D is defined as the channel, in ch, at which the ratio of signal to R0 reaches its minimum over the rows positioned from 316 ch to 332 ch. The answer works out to 323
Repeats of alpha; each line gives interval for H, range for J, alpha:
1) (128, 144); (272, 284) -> 1.97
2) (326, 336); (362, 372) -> 2.16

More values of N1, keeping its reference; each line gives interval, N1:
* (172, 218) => 0.73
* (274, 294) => 0.06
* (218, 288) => 1.18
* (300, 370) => 0.10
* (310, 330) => 0.10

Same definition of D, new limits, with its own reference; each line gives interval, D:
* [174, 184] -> 183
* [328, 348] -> 343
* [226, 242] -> 235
